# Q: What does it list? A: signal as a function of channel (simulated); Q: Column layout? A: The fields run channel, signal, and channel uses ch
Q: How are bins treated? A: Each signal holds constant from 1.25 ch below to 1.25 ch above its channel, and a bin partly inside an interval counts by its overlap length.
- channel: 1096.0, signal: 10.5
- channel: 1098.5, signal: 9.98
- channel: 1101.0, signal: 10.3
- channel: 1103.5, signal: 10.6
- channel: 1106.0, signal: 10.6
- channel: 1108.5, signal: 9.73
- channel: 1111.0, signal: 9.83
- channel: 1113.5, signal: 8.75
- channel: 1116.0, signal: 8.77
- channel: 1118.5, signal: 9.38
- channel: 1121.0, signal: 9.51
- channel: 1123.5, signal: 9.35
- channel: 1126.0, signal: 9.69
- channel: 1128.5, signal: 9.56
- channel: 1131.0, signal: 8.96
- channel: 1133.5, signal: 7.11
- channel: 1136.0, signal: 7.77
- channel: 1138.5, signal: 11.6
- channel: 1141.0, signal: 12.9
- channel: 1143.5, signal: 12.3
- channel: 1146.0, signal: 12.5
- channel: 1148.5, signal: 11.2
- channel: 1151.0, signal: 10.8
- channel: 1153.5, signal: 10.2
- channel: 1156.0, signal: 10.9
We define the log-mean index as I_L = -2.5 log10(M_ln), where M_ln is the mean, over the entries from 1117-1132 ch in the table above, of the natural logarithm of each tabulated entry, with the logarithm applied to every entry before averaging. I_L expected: -0.88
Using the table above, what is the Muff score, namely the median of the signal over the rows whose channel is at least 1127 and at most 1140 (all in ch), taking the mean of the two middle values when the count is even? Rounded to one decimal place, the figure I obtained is 9.0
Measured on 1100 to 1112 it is 10.3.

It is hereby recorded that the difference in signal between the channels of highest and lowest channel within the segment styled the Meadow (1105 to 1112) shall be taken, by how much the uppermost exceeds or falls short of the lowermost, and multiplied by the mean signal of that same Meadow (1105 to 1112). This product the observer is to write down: -8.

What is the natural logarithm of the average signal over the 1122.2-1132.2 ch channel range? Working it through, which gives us 2.24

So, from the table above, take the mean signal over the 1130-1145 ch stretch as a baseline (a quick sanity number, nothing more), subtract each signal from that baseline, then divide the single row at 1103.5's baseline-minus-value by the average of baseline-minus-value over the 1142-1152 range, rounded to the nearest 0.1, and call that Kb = 0.3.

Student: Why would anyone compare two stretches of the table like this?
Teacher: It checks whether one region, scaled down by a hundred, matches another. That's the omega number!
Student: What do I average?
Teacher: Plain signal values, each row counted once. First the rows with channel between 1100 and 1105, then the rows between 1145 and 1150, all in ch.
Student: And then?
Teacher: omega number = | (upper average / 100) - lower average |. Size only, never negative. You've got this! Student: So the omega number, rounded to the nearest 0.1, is 10.3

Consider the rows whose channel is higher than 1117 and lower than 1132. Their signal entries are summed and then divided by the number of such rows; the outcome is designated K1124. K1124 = 9.4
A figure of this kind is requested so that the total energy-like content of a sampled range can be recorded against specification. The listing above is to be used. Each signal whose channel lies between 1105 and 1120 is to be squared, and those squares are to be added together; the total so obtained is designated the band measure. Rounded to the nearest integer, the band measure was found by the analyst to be 545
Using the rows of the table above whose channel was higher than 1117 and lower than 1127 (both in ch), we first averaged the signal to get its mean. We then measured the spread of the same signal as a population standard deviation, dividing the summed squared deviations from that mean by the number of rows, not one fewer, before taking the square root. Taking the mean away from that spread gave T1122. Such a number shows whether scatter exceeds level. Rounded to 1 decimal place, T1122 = -9.3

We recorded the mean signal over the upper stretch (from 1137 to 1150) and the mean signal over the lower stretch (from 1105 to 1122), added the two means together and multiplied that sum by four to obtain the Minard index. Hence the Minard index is 86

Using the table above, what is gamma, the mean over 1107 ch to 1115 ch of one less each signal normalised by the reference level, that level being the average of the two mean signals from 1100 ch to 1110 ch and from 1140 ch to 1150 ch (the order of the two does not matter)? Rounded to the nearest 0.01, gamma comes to 0.16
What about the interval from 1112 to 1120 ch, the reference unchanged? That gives 0.20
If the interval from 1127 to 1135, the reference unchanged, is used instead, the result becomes 0.24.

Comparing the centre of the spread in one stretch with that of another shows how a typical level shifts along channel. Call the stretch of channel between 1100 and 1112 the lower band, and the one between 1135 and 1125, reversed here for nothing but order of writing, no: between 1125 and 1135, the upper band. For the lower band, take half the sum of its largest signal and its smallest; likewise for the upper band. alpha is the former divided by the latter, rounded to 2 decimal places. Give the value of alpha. 1.21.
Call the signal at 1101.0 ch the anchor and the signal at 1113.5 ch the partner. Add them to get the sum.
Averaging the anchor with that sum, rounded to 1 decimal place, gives 14.7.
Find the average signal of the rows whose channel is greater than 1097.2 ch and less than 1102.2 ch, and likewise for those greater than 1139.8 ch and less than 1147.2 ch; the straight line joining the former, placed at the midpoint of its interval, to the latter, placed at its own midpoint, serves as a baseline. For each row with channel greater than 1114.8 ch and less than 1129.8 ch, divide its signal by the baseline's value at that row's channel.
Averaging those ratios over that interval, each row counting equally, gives 0.82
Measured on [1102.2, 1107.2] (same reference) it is 1.02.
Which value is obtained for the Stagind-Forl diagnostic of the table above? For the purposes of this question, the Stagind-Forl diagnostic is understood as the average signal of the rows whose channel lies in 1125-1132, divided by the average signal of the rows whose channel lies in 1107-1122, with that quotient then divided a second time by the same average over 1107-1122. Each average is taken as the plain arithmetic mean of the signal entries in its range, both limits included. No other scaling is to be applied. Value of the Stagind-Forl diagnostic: 0.108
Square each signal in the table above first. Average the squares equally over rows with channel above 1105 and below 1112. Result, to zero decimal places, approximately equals 101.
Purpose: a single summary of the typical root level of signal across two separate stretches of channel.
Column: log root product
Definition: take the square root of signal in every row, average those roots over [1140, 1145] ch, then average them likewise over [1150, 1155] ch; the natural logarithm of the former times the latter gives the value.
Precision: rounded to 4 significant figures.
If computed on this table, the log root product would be 2.442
